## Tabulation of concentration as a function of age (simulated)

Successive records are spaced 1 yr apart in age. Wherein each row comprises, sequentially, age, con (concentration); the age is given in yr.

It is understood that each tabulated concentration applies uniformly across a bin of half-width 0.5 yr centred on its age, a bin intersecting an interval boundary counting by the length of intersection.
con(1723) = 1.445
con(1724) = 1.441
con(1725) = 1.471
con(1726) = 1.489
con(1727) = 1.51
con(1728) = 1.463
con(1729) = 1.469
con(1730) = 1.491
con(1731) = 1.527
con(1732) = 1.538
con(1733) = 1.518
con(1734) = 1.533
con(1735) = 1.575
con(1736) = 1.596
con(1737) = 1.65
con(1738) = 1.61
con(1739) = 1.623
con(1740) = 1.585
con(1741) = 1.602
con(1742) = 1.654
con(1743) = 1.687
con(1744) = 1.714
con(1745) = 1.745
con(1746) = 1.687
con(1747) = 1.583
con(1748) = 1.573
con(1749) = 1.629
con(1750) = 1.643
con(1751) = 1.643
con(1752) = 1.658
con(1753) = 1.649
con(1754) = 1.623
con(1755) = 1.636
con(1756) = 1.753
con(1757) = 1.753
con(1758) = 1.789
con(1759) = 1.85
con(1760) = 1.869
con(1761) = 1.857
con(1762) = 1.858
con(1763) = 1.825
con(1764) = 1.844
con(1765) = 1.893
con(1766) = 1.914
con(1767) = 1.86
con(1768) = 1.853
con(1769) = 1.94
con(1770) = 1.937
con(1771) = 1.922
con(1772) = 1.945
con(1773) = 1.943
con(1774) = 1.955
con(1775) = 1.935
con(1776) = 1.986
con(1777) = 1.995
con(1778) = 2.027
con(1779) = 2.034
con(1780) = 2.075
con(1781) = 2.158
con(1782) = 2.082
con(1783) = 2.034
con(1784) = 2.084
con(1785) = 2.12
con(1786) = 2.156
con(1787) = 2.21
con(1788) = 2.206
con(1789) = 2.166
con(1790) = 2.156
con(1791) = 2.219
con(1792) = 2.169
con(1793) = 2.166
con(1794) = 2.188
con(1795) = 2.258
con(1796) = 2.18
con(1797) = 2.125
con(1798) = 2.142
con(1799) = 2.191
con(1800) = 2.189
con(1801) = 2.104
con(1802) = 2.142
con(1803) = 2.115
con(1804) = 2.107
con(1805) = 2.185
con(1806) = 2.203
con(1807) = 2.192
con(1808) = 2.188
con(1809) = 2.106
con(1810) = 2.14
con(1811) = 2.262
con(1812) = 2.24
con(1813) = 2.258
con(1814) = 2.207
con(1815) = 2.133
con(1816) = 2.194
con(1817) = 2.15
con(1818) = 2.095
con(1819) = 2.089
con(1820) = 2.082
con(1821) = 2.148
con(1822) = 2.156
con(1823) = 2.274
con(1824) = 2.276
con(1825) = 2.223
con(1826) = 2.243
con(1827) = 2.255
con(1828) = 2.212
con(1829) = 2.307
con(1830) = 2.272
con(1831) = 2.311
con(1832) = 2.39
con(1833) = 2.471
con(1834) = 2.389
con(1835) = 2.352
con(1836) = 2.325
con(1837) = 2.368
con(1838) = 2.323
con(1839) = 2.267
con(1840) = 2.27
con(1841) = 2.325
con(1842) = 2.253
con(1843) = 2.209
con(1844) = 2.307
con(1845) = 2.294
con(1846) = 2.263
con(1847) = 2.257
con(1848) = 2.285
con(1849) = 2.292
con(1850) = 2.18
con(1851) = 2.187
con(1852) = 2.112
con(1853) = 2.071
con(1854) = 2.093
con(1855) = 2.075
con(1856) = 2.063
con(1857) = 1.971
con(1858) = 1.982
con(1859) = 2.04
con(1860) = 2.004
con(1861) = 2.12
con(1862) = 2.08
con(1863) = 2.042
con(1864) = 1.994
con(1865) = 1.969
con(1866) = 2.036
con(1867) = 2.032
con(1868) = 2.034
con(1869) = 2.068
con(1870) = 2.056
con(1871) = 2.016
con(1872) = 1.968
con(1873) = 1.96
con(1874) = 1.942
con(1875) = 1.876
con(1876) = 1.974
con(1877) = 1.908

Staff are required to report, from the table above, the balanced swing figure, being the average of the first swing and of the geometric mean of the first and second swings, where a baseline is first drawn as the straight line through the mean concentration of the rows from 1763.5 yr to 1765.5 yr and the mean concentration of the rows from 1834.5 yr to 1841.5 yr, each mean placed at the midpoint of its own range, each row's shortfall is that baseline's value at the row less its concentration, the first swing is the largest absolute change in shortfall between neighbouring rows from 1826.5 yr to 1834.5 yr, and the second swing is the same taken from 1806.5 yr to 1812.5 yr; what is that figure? 0.095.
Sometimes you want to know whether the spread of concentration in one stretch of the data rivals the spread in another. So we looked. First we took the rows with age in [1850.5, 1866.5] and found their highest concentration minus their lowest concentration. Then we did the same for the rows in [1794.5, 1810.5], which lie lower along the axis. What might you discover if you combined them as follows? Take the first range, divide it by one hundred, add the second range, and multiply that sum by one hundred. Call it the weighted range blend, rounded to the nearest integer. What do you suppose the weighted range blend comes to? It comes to 16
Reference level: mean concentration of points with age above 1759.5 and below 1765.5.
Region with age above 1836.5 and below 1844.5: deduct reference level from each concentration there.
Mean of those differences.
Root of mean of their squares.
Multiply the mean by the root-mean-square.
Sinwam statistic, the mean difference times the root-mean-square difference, 0.19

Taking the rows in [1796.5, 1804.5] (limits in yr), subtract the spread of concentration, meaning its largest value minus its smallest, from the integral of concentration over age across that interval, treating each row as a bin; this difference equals 17.0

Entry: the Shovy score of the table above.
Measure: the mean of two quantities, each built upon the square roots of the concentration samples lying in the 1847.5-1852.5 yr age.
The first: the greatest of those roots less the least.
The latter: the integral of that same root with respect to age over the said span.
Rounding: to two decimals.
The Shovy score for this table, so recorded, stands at 3.75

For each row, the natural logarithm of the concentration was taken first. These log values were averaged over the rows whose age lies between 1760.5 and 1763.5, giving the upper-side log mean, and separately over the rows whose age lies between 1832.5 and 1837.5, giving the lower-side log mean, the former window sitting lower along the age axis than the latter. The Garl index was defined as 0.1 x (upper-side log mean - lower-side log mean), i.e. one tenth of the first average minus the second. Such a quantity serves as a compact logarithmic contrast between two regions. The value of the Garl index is -0.025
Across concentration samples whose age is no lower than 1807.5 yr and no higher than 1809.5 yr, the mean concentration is 2.15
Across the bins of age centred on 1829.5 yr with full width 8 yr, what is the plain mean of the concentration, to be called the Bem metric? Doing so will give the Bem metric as 2.31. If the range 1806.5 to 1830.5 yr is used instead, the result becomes 2.20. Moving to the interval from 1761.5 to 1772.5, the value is 1.89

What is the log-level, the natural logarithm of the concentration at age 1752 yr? 0.506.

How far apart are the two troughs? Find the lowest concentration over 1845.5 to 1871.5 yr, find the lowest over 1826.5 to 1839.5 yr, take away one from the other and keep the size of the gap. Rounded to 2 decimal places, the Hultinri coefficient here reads 0.24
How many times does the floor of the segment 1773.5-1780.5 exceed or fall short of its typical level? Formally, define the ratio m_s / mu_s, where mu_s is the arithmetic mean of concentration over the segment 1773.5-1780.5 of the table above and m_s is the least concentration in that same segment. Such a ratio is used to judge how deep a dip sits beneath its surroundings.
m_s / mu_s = 0.967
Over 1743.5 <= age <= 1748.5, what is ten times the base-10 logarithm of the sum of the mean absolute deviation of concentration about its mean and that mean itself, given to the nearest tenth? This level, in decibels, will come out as 2.4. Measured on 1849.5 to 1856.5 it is 3.3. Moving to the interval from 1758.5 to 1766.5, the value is 2.8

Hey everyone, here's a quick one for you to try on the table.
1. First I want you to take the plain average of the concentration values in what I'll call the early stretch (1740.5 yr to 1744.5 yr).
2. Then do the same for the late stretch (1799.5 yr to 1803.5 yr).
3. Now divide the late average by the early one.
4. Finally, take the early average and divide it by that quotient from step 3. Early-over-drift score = 1.3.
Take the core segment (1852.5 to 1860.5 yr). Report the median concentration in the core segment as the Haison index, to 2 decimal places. 2.05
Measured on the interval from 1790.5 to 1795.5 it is 2.19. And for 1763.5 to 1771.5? 1.90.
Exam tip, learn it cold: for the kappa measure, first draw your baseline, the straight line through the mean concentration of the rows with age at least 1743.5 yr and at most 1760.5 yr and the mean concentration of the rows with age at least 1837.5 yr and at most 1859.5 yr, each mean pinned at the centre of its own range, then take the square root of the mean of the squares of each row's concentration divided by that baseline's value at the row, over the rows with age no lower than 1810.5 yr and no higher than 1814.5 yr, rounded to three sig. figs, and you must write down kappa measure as 1.12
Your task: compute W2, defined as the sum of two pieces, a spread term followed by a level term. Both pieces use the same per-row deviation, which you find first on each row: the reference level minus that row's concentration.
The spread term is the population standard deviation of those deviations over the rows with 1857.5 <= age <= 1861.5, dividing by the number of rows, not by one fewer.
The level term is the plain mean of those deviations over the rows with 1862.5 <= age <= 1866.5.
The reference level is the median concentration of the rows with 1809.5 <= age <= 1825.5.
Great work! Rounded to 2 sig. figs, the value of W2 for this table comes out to 0.22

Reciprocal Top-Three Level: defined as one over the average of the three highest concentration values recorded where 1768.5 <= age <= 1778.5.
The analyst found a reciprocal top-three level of 0.499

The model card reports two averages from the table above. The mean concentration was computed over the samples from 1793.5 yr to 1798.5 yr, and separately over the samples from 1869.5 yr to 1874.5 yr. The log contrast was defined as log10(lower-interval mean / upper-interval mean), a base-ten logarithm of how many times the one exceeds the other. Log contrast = 0.04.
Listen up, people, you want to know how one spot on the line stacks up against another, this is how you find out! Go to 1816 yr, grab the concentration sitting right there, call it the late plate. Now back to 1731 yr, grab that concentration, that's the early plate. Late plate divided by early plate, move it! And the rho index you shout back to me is 1.44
